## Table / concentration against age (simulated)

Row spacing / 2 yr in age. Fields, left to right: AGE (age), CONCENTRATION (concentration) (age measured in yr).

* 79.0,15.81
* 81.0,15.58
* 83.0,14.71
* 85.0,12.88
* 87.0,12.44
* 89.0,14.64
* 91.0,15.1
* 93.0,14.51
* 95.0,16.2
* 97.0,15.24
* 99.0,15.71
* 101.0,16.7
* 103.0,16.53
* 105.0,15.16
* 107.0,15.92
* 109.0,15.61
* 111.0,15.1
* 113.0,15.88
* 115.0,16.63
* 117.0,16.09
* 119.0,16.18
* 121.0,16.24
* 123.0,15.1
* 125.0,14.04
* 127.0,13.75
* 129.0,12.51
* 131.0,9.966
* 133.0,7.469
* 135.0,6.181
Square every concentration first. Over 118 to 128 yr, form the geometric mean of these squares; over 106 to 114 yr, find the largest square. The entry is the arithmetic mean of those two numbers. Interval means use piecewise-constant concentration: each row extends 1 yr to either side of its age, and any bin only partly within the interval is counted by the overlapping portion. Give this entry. 240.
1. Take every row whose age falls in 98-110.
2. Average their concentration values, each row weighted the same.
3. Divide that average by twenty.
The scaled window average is 0.797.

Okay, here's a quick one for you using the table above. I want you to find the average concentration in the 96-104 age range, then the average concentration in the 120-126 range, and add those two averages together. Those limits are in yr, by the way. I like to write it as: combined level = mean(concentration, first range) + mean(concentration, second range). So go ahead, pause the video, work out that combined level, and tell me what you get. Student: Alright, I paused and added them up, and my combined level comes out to 31.2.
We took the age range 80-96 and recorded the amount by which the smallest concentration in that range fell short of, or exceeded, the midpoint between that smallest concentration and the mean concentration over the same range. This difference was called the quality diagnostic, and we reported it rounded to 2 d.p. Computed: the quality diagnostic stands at -1.03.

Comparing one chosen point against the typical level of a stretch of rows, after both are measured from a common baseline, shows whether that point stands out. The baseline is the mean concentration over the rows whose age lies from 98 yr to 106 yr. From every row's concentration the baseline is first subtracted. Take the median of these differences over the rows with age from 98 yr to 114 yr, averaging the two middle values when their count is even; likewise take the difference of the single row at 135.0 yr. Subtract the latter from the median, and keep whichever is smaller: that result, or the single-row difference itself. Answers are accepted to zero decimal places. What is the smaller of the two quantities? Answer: -10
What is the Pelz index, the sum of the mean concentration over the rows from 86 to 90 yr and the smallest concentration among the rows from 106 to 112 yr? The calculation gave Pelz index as 29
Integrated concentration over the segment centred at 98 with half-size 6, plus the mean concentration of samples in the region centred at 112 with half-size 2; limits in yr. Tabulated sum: 205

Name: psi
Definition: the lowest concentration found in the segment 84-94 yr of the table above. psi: 12.44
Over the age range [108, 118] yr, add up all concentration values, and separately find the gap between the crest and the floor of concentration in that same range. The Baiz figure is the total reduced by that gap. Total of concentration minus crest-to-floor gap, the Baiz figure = 78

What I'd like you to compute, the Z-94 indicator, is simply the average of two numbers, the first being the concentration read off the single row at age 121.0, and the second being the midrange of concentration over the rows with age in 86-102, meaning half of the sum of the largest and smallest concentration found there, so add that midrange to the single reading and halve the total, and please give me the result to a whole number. 15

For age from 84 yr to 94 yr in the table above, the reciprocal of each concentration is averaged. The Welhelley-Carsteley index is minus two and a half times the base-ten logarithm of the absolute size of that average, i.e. 2.85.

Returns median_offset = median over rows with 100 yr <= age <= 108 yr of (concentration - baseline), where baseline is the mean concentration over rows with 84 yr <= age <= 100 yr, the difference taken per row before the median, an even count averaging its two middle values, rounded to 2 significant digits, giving 1.6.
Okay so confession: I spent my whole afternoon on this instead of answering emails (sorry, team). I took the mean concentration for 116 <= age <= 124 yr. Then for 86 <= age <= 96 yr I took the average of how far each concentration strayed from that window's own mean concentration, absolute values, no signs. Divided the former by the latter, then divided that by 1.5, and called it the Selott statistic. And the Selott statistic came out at 12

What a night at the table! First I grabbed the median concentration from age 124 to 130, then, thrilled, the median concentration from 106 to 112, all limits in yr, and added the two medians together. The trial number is 29.4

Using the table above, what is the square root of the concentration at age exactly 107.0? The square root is 4.0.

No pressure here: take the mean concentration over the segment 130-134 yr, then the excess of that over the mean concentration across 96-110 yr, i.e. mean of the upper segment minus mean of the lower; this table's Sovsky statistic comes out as -7.1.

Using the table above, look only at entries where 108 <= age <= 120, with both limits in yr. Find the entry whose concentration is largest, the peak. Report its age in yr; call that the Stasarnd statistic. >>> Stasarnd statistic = 115.0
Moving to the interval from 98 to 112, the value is 101.0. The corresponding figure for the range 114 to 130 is 115.0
